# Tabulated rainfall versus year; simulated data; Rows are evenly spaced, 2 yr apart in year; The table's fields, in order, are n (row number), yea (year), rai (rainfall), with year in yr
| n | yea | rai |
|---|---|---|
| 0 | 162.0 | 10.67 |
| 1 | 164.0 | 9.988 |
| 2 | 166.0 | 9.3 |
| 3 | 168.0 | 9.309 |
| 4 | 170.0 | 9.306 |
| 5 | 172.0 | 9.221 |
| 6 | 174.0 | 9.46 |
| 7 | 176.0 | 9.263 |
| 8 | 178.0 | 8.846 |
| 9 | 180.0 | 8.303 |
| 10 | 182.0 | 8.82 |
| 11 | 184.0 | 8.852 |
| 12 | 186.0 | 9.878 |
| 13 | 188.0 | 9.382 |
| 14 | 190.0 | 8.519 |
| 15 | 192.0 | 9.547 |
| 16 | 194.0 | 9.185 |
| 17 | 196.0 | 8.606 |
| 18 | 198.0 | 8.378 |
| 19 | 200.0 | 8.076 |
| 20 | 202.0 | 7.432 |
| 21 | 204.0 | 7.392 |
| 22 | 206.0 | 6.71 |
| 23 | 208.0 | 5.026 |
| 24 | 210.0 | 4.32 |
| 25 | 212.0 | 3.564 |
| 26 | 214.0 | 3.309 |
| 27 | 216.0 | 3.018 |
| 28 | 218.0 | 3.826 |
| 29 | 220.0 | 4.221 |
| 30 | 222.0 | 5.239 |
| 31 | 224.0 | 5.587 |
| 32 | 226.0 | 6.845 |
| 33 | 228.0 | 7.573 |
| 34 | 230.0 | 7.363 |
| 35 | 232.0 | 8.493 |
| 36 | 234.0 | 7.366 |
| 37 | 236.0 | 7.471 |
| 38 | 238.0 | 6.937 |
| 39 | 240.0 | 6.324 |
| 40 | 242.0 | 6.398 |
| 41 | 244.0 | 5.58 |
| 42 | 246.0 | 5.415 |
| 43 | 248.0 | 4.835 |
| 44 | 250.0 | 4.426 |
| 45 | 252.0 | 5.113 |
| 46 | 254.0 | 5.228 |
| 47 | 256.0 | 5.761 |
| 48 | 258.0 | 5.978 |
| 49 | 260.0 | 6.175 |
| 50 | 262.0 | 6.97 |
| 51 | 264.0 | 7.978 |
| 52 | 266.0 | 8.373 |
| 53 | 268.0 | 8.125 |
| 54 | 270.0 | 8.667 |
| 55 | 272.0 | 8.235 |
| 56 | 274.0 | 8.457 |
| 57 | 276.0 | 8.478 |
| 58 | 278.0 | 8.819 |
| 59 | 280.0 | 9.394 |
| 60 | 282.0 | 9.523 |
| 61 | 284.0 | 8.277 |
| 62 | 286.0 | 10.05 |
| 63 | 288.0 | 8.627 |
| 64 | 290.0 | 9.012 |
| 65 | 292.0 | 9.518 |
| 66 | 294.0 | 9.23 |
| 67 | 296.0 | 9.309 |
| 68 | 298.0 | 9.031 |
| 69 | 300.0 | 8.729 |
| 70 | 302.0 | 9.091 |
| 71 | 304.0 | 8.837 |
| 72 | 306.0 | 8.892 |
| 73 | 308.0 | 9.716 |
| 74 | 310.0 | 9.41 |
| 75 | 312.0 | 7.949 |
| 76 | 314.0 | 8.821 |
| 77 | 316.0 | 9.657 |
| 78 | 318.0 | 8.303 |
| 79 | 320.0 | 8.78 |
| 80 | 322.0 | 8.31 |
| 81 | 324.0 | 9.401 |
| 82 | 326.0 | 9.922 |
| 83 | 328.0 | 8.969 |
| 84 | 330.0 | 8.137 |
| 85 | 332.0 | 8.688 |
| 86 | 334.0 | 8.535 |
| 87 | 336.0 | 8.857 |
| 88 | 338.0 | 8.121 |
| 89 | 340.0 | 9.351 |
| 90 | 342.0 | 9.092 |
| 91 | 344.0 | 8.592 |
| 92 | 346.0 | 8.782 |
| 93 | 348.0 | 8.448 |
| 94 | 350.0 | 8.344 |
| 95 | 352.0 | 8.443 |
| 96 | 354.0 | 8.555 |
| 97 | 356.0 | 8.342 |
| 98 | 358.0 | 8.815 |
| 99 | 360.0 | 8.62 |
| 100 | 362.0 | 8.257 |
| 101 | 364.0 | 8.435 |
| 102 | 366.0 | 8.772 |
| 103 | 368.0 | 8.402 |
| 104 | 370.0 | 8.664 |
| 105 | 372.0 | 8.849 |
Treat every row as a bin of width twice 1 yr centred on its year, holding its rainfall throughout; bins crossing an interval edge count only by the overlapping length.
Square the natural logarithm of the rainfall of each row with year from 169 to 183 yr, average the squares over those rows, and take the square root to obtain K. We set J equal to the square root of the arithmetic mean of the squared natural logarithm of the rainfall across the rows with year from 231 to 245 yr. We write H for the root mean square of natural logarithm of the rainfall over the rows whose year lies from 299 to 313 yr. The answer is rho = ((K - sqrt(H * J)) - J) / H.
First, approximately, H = 2.19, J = 1.9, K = 2.20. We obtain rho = -0.82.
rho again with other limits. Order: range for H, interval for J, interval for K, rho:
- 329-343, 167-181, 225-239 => -1.10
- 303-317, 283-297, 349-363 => -1.04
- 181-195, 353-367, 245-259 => -1.20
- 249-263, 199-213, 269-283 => -0.79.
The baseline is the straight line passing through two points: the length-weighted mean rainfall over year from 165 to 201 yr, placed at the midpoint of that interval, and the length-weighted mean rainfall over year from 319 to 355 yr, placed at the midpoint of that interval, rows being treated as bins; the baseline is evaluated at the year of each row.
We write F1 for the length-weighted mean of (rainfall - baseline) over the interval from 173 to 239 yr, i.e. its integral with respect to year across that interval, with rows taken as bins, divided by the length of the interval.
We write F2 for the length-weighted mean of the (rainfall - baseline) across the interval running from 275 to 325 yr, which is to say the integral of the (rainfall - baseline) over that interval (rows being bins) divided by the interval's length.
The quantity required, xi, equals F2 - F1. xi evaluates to 2.0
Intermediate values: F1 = -1.8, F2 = 0.2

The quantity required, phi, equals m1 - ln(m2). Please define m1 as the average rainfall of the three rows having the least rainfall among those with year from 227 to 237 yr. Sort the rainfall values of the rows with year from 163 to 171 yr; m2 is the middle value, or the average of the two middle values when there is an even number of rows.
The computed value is 5.2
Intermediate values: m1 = 7.4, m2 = 9.3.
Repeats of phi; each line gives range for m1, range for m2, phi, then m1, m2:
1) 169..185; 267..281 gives 6.5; 8.7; 8.5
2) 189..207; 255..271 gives 5.2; 7.2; 7.5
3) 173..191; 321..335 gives 6.4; 8.5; 8.7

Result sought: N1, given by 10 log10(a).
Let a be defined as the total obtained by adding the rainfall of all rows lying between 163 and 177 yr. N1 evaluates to 18.2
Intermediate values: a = 66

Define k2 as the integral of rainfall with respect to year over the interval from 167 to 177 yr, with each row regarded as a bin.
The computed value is 93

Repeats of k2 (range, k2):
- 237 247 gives 61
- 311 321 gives 87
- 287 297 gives 91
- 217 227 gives 51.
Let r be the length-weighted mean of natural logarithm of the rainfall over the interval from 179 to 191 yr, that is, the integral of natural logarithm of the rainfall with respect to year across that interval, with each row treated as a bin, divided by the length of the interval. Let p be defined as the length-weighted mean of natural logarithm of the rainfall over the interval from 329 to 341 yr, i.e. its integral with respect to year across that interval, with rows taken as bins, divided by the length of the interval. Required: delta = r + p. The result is 4.34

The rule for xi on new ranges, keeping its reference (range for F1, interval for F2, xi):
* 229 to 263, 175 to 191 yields 2.6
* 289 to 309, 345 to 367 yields -0.5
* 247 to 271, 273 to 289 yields 2.5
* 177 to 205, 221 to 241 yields -1.7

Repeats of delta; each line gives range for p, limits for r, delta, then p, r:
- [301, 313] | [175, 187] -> 4.39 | 2.19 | 2.20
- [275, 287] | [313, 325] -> 4.39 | 2.20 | 2.18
